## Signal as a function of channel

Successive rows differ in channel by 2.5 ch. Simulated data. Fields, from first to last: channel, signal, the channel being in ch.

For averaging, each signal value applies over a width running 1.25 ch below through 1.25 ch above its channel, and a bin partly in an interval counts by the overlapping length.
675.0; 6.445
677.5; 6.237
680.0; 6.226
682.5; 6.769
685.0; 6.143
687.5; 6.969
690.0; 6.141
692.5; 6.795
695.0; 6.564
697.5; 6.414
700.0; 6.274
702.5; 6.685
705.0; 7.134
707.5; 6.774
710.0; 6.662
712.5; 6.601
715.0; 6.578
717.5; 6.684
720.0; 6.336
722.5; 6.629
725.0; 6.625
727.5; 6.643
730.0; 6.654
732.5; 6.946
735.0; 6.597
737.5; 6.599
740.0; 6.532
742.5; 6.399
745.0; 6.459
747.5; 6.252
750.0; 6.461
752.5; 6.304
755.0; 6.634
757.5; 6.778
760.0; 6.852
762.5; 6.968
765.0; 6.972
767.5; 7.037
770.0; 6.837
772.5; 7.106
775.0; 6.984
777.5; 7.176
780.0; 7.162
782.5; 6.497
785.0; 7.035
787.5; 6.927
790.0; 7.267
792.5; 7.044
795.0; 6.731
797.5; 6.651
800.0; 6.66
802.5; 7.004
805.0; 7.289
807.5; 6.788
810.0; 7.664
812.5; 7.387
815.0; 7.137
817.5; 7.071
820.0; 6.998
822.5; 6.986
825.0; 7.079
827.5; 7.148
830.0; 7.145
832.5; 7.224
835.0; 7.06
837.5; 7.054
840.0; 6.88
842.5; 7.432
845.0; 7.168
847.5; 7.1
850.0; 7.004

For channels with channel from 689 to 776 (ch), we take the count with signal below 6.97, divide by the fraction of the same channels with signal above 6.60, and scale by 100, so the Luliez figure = 5000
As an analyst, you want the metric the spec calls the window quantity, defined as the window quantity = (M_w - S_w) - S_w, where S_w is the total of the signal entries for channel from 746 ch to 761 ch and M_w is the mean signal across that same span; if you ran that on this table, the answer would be -72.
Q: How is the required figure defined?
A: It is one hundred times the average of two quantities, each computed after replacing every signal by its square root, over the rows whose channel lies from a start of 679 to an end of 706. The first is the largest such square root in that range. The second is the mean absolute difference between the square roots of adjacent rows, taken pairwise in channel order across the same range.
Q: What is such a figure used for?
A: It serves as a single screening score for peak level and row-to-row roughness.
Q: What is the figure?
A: 138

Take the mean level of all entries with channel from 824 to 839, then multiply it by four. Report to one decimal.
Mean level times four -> 28.5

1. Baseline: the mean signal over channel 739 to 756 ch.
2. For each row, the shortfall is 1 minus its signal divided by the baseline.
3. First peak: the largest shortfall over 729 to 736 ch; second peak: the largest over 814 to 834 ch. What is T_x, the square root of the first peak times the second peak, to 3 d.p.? 0.047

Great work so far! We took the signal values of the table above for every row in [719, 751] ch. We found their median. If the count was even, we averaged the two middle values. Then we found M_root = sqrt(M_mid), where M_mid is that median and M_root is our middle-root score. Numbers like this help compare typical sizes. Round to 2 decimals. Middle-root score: 2.57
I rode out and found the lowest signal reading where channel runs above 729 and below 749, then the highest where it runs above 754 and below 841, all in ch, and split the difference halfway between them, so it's 6.96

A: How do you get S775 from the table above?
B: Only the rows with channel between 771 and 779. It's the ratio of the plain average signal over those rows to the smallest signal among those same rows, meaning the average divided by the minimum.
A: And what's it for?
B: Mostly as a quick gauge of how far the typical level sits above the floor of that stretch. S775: 1.01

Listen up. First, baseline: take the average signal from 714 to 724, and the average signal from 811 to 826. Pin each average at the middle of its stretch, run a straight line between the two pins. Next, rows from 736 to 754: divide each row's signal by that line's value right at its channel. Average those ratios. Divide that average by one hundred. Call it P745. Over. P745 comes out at 0.0096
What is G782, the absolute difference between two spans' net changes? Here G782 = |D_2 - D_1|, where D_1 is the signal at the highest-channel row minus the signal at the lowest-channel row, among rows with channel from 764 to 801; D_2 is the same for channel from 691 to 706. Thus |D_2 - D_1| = 0.7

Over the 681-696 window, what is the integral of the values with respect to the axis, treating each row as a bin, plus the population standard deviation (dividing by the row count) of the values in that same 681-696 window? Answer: 99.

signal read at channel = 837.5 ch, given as 7.054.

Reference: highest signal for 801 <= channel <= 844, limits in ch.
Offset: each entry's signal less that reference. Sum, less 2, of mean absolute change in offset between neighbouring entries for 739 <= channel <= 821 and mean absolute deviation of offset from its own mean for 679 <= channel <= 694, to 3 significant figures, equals -1.44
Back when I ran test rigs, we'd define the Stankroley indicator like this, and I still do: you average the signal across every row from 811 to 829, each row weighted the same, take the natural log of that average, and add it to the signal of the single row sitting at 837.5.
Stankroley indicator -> 9.02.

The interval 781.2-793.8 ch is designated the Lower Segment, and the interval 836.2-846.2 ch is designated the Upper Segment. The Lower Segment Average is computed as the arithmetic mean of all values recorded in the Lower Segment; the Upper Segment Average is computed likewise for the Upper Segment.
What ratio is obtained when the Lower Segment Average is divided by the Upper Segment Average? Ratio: 0.97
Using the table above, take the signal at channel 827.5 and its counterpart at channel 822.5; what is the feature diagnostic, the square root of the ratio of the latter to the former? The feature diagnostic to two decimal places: 0.99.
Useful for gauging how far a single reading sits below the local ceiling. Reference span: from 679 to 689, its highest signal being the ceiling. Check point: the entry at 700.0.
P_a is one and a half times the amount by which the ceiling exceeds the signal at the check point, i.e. 1.04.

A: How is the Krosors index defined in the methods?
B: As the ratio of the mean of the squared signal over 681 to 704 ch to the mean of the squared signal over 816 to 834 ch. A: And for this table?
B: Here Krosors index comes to 0.849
